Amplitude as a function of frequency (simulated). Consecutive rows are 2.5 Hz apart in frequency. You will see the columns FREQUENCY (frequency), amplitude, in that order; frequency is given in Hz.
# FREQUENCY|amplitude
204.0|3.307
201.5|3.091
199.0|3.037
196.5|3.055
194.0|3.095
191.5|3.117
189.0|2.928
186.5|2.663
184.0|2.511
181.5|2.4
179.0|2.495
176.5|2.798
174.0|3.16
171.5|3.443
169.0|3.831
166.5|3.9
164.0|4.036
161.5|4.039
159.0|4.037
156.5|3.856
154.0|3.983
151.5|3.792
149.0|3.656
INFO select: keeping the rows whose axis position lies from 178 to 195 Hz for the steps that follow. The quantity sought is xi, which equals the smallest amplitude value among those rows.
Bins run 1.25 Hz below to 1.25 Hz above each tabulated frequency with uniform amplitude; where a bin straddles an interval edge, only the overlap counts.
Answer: 2.4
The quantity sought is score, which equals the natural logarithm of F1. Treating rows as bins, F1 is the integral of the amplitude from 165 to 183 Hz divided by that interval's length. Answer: 1.15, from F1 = 3.15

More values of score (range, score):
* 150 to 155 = 1.35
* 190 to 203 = 1.13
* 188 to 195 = 1.11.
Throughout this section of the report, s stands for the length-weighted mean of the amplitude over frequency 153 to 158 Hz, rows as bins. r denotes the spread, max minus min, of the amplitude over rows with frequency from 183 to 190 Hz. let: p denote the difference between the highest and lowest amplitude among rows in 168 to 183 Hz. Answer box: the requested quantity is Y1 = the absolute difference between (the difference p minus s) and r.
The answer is 2.91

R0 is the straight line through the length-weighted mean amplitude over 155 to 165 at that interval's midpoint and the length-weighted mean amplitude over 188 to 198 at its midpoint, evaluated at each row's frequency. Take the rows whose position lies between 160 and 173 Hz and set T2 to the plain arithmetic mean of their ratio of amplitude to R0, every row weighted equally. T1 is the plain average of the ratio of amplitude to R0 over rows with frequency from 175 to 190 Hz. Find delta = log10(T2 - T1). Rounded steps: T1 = 0.79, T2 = 1.011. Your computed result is -0.65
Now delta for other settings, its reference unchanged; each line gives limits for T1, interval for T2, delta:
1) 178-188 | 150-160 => -0.71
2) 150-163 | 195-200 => -1.10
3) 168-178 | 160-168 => -0.92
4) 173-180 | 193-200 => -0.62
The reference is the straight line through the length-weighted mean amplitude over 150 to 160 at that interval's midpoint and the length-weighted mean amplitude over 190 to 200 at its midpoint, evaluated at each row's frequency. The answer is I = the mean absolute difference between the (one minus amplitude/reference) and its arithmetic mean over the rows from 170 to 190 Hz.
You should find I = 0.07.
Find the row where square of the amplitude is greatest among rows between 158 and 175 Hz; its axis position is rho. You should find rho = 161.5 Hz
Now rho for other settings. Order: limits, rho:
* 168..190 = 169.0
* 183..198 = 191.5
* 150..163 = 161.5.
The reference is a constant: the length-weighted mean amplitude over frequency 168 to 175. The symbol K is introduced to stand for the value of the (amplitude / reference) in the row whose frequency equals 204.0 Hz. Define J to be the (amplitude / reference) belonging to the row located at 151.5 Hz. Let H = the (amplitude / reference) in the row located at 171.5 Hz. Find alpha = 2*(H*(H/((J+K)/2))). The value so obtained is 1.9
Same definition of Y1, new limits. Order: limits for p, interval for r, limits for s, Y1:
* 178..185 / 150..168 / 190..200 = 3.21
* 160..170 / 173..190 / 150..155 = 4.42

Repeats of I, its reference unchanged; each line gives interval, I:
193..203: 0.02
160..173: 0.03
